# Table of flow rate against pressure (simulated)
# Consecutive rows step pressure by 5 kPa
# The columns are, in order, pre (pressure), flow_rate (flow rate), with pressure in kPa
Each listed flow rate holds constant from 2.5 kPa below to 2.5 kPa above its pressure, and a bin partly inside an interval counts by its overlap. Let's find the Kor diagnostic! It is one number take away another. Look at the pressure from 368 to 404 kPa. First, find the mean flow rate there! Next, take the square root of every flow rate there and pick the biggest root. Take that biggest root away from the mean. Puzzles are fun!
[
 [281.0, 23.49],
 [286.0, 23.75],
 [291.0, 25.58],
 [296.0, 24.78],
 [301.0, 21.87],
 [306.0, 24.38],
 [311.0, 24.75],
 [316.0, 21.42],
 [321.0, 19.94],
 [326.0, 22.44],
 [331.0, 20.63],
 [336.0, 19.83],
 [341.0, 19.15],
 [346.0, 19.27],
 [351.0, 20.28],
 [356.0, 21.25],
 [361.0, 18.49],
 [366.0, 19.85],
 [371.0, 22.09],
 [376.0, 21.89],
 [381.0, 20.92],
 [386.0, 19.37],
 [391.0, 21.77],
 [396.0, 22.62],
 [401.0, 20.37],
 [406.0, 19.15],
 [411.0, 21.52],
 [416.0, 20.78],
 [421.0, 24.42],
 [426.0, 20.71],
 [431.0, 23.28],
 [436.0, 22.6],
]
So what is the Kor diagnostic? 16.5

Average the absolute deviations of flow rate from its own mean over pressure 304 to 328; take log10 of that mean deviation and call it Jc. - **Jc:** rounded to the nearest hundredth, 0.20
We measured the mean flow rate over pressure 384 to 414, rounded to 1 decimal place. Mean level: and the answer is 20.8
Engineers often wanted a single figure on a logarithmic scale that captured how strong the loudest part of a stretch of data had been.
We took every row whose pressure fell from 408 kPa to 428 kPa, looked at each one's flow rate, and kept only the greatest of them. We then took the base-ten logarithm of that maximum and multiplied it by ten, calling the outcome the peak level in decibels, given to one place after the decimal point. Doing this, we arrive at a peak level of 13.9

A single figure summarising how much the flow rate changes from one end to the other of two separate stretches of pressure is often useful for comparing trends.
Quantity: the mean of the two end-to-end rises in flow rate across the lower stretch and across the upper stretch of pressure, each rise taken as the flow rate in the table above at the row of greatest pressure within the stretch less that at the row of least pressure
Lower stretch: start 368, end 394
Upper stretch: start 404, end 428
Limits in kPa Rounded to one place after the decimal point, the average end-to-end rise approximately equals 0.6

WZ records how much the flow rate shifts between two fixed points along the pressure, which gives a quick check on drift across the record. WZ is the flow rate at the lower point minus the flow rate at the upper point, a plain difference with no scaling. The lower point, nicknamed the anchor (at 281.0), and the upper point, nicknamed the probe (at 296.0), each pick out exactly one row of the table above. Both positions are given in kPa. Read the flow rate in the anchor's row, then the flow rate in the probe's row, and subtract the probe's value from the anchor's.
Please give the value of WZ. -1.3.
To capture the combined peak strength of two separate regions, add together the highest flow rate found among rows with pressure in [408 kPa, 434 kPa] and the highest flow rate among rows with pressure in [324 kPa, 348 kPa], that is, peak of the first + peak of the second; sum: 47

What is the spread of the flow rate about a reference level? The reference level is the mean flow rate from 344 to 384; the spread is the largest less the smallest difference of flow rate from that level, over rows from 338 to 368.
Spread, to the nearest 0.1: 2.8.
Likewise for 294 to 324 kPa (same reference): 4.8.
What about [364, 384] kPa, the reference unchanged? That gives 2.2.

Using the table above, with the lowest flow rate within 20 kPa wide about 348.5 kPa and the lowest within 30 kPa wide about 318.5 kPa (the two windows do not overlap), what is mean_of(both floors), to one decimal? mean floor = 19.5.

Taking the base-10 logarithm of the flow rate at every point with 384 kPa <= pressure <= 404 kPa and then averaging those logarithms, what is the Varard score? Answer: 1.32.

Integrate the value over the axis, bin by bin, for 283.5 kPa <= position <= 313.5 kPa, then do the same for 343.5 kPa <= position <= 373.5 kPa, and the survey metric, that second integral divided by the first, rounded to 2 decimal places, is 0.84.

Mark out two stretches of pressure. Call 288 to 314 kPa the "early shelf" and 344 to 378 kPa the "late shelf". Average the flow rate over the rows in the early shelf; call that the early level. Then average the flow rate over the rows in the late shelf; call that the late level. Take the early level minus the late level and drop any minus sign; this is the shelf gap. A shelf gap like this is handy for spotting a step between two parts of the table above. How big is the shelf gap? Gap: 3.8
